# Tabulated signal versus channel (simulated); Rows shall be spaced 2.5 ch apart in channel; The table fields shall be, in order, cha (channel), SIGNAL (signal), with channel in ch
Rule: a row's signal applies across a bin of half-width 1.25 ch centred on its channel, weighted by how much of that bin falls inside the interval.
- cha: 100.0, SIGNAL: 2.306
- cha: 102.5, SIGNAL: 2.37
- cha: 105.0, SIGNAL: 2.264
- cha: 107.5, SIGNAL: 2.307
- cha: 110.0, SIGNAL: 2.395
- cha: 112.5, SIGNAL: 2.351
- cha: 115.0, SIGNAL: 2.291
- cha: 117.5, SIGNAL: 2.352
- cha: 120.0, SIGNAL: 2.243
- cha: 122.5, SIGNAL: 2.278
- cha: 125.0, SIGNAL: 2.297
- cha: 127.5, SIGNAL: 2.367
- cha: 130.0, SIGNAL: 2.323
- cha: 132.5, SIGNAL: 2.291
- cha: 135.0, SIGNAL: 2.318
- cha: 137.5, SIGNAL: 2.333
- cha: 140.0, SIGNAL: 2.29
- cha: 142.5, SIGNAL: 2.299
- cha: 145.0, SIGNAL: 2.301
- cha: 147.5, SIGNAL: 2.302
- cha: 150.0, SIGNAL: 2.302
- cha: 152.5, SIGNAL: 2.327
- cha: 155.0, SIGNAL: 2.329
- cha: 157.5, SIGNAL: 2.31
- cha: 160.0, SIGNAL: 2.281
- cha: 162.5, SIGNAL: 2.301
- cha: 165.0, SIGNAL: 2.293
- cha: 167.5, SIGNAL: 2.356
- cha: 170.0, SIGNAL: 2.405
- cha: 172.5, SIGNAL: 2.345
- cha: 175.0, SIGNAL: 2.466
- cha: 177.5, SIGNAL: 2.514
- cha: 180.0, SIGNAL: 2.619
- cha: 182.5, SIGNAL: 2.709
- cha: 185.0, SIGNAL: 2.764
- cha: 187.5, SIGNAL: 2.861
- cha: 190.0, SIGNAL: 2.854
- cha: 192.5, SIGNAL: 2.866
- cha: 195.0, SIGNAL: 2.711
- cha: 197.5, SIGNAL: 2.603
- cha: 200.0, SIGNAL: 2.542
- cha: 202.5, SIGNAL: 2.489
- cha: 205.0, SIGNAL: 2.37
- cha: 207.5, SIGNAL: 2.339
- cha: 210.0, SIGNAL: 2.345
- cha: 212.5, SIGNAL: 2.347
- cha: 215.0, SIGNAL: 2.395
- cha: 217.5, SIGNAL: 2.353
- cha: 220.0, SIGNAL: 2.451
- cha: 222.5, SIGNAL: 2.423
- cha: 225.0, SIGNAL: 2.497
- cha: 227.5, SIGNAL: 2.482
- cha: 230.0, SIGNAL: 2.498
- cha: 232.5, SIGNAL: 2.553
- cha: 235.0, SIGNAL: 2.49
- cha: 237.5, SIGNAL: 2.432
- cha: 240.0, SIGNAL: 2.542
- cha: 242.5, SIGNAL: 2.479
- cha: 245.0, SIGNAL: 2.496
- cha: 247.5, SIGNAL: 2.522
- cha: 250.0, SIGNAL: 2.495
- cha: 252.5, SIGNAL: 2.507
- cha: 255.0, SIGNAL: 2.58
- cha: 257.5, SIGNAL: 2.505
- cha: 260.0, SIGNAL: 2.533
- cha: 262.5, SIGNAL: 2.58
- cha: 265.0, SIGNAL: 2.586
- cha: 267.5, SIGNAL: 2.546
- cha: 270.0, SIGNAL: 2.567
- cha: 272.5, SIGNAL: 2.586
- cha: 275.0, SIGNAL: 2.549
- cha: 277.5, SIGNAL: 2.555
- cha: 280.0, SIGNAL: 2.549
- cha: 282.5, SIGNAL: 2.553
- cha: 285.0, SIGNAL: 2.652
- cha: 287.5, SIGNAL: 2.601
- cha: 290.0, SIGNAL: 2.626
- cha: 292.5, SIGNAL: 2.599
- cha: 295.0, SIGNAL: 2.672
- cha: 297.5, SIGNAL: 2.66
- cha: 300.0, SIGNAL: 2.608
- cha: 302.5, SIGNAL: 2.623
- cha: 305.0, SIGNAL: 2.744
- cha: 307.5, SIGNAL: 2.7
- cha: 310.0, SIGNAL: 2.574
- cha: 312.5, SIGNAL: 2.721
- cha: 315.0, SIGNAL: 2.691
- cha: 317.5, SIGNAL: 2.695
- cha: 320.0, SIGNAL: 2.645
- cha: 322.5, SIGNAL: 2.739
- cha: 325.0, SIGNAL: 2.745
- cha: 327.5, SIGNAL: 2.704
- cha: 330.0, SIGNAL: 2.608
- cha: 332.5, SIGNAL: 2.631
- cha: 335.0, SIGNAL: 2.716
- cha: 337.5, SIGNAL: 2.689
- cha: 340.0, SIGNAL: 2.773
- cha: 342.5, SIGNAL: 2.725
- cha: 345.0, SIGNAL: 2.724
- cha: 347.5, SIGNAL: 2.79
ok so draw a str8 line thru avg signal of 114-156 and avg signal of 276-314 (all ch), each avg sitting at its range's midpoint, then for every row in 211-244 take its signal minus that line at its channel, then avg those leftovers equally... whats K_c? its -0.037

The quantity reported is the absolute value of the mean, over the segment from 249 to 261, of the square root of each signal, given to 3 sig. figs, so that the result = 1.59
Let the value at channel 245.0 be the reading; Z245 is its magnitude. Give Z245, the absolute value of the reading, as 2.50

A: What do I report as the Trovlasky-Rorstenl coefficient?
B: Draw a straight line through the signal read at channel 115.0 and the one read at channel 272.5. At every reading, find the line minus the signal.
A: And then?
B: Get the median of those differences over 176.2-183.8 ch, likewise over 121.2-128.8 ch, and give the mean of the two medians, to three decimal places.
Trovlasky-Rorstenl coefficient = -0.097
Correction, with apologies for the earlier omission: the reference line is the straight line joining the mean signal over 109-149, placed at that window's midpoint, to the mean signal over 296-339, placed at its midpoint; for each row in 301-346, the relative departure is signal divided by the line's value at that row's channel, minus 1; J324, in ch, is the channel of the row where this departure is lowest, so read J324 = 330.0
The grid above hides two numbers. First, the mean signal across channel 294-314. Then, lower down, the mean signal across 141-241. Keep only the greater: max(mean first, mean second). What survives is 2.66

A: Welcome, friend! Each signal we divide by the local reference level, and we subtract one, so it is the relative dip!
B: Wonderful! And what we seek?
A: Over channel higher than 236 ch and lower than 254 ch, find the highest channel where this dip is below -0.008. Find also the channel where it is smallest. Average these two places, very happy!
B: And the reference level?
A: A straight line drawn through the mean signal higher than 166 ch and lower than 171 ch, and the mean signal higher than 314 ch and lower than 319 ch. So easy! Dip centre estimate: 245.0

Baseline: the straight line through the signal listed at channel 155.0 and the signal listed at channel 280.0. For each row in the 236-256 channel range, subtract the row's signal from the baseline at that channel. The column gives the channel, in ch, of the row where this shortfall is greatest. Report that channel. 237.5 ch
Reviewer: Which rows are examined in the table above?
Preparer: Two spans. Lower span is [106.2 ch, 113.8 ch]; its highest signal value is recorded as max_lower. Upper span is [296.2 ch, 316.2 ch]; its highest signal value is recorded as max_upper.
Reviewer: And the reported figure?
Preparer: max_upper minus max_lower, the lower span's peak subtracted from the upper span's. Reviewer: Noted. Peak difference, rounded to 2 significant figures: 0.35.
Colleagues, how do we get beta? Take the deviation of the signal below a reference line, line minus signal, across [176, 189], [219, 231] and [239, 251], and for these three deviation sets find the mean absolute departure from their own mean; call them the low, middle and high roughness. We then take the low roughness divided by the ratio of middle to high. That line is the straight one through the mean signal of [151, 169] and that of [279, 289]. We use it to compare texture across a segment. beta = 0.11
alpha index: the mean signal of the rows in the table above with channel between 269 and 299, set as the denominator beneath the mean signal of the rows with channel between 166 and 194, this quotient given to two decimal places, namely 1.01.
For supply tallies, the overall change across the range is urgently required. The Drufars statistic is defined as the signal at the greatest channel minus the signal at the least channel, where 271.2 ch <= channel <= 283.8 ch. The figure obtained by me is -0.03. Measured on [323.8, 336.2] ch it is -0.03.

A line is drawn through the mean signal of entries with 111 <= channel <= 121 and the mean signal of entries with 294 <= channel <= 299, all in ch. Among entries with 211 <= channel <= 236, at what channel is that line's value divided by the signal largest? 217.5 ch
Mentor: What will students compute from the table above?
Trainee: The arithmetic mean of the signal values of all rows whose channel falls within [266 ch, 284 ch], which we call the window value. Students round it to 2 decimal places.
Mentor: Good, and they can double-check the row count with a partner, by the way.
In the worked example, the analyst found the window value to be 2.56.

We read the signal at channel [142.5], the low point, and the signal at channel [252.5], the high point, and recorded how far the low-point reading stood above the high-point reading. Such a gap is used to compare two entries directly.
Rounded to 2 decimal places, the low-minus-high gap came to -0.21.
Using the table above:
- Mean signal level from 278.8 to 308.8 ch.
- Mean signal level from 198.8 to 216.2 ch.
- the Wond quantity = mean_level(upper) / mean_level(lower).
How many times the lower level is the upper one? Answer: 1.10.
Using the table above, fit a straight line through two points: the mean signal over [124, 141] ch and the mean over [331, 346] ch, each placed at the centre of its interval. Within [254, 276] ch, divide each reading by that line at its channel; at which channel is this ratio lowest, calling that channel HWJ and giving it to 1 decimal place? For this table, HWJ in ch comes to 257.5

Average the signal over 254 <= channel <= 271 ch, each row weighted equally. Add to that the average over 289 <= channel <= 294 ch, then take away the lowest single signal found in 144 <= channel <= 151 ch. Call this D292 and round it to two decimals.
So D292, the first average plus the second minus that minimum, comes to 2.87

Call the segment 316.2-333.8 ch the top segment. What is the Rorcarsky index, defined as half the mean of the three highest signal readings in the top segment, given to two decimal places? 1.36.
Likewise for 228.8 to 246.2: 1.27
